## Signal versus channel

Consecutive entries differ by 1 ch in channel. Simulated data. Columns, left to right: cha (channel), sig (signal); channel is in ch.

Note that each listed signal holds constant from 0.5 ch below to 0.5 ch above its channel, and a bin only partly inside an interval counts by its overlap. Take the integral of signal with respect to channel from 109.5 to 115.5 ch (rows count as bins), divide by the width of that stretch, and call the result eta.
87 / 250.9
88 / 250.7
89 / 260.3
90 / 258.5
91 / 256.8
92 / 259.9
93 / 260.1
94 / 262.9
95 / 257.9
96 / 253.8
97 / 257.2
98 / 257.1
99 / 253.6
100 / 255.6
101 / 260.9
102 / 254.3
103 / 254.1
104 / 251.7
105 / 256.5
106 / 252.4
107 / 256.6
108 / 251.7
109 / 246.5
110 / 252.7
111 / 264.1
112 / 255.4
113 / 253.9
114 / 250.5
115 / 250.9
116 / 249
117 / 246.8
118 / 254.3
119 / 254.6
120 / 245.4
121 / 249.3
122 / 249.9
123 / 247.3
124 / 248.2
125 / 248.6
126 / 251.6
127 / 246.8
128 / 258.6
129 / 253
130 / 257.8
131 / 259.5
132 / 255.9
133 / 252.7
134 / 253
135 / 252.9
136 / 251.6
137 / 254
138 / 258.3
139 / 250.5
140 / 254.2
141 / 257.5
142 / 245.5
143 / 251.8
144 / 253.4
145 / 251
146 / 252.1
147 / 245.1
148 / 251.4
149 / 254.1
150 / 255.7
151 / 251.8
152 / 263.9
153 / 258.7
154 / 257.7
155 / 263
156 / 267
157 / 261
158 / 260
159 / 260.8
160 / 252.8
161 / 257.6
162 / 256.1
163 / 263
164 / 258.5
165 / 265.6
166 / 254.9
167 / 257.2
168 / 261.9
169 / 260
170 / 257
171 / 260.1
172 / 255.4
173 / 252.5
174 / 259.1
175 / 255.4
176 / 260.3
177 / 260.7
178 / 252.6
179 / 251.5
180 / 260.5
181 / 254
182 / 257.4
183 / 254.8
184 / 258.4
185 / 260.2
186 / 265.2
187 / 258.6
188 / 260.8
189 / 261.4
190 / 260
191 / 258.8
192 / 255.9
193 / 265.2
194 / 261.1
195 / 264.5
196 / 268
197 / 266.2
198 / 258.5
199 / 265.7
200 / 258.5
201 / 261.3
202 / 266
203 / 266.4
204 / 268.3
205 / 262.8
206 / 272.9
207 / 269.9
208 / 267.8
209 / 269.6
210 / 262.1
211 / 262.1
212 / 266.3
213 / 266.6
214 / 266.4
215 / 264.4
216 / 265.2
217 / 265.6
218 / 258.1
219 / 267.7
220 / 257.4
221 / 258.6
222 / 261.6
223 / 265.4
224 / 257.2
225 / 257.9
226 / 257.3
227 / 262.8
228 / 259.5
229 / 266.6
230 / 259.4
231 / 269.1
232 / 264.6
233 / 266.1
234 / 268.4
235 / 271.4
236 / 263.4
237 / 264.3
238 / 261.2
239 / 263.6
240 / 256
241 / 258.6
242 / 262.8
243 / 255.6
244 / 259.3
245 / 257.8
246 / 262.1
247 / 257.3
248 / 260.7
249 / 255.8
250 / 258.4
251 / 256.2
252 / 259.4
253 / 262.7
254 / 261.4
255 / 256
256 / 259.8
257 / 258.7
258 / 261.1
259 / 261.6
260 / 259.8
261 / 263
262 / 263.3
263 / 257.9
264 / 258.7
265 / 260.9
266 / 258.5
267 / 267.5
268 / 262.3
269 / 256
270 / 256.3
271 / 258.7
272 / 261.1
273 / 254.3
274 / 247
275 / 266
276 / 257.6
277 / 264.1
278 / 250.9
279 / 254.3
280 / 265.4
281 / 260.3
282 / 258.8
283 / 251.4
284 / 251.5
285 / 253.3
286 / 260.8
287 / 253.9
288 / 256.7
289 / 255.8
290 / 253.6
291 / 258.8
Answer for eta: 255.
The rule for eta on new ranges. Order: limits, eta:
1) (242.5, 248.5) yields 259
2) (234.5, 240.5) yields 263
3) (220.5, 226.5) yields 260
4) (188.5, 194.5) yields 260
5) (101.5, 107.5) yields 254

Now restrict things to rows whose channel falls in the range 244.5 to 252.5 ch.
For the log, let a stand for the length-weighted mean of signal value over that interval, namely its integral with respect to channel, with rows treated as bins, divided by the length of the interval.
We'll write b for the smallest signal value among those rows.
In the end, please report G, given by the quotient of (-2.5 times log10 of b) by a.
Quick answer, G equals -0.0233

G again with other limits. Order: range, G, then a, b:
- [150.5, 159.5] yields -0.0230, 260.4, 251.8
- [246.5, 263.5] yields -0.0232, 259.6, 255.8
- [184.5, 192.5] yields -0.0231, 260.1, 255.9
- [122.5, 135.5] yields -0.0237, 252.8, 246.8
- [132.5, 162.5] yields -0.0234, 255.2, 245.1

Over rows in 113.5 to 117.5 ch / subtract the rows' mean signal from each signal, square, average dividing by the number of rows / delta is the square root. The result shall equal 1.6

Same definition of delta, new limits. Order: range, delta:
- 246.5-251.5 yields 1.8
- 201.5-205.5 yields 2.0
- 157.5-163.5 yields 3.3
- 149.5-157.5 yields 4.6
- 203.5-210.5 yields 3.6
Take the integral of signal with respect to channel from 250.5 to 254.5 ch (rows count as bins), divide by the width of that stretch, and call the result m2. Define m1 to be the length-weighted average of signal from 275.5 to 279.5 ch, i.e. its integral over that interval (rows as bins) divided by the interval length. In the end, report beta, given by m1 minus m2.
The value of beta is -3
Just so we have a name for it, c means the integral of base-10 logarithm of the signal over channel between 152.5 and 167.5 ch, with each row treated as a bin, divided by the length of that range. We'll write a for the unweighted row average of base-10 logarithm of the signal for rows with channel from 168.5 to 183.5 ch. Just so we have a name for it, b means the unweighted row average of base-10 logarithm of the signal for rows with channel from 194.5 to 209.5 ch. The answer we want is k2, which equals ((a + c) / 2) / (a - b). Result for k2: -161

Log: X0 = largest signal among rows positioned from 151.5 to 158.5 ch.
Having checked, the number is 267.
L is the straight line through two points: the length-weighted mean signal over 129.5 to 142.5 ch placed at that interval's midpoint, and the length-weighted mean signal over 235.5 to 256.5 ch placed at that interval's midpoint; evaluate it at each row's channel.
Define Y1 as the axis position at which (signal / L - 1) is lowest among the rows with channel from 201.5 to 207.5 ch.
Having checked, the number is 205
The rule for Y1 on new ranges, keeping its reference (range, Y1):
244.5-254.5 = 249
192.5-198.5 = 198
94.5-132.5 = 120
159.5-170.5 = 160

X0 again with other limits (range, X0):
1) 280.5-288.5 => 260.8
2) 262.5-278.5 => 267.5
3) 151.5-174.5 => 267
